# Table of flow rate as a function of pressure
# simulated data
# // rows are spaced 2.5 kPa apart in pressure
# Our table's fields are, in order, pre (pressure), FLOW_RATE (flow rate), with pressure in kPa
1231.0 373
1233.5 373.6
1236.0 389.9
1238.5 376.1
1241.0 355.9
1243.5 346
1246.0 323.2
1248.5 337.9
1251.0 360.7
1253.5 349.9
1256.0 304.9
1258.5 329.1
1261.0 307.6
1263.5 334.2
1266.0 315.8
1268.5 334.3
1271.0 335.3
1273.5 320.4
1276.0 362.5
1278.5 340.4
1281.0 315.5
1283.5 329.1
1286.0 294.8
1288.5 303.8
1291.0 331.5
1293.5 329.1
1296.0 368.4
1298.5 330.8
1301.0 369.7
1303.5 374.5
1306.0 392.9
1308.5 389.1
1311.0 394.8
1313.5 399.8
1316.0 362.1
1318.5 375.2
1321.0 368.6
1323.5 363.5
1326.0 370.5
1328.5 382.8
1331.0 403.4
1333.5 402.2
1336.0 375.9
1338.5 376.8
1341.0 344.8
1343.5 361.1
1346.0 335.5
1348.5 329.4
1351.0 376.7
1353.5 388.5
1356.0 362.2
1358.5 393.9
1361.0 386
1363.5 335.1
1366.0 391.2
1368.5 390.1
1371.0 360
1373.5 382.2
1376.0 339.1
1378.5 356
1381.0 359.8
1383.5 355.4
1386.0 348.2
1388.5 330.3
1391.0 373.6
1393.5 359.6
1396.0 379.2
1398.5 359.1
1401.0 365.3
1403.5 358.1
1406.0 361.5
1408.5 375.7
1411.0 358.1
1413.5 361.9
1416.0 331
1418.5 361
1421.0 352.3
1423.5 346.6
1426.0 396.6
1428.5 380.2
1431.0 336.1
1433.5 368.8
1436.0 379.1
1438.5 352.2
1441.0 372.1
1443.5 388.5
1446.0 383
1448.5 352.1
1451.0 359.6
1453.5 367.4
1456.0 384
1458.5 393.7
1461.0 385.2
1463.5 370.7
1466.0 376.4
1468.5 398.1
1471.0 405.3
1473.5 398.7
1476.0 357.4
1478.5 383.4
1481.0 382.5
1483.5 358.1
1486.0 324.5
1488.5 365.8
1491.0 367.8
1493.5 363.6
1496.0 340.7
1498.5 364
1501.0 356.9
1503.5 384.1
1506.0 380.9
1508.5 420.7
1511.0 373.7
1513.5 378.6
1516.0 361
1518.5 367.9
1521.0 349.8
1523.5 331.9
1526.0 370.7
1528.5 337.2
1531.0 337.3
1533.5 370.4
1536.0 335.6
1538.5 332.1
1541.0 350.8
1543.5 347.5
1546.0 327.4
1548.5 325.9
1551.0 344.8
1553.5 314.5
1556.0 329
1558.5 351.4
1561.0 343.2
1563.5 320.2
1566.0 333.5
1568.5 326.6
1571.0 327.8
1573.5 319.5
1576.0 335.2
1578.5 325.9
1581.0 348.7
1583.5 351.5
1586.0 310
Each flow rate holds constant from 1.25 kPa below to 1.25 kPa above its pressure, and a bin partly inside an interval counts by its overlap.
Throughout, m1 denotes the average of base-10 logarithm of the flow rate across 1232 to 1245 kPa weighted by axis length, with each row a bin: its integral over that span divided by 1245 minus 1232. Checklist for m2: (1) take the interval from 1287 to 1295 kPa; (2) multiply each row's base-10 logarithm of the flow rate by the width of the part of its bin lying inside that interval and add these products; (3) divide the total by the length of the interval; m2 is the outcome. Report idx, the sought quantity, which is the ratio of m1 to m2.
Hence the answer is 1.02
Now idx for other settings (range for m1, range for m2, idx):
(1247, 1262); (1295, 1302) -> 0.99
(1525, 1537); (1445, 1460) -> 0.99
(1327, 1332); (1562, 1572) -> 1.03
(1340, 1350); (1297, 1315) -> 0.98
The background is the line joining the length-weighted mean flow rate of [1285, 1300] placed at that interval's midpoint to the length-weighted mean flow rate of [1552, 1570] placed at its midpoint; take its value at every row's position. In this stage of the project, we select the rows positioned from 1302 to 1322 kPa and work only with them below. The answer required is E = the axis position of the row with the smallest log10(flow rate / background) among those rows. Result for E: 1316.0 kPa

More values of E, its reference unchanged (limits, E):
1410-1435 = 1416.0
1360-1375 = 1363.5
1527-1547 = 1546.0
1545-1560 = 1553.5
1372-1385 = 1376.0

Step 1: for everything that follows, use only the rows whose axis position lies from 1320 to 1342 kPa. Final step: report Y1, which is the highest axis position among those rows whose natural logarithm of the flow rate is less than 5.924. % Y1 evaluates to 1341.0 kPa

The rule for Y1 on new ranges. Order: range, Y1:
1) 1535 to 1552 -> 1551.0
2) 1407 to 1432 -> 1431.0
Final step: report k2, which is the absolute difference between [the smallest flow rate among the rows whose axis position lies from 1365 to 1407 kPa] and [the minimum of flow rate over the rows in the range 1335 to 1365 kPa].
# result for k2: 1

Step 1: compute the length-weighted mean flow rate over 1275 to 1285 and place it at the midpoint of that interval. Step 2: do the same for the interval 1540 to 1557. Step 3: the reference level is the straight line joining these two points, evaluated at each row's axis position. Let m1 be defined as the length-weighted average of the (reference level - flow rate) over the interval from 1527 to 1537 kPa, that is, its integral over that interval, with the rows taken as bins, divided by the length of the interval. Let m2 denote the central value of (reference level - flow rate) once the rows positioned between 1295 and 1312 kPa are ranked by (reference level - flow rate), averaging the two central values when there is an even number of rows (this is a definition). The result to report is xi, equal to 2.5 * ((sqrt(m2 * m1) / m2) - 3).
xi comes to -8.9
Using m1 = -12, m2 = -39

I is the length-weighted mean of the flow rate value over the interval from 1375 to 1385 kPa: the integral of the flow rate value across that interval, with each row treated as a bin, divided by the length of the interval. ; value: 353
